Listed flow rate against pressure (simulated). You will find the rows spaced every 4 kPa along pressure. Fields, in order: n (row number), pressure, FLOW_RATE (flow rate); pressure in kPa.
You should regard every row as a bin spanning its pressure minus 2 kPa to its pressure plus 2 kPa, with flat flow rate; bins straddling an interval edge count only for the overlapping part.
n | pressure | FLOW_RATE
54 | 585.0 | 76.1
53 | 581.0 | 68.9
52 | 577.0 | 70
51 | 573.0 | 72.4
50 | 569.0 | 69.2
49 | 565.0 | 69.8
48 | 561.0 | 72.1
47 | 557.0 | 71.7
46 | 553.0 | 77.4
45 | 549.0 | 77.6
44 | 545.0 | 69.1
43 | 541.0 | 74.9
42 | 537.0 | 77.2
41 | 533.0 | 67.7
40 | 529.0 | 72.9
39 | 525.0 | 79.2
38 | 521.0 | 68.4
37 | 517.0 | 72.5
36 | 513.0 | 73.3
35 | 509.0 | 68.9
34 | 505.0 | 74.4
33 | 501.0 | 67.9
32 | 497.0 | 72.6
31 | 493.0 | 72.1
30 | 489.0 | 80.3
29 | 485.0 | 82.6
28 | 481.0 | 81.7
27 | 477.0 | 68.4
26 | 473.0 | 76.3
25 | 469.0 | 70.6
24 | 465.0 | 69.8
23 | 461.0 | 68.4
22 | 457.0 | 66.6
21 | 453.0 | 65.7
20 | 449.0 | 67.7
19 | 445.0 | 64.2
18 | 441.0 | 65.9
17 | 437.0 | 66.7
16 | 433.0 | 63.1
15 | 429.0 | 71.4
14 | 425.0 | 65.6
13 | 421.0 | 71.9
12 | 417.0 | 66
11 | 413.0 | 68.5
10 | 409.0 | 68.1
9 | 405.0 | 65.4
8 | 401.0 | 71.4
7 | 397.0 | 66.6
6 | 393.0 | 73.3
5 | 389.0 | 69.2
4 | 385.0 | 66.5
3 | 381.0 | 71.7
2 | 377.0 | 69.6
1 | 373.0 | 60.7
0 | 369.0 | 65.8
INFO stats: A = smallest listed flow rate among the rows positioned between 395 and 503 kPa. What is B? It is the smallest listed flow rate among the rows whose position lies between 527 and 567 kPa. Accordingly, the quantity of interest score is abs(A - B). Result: 4.60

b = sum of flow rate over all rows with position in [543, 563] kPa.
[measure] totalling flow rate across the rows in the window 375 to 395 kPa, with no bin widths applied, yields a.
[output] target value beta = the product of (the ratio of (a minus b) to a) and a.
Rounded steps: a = 350.3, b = 368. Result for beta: -18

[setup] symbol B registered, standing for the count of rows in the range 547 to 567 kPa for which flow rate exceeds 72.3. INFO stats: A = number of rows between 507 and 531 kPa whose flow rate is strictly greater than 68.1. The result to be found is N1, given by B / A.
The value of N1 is 0.3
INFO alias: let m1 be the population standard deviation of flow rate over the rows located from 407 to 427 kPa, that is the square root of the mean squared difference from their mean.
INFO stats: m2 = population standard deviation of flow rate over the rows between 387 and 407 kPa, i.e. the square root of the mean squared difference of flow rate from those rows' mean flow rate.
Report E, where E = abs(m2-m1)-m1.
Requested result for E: -1.6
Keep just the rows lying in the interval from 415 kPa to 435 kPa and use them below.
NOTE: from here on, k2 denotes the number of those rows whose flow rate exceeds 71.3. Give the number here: 2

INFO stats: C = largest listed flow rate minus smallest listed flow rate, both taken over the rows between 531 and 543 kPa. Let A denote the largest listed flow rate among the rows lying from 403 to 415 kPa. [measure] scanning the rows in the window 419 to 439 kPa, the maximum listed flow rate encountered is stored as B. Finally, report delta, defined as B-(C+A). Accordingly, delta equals -6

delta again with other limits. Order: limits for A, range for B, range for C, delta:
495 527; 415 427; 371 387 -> -18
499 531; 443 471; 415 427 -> -15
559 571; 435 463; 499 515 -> -10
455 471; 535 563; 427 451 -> -1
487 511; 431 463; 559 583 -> -15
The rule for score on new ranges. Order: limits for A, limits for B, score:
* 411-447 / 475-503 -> 4.80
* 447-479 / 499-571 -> 2.00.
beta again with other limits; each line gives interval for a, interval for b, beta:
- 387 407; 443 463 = 13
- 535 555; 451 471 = 35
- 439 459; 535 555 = -46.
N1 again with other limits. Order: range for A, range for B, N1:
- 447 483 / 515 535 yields 0.5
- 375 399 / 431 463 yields 0.0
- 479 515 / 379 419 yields 0.1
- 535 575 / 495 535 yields 0.6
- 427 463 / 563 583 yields 0.5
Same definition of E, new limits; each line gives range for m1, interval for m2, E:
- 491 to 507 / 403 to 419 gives -1.3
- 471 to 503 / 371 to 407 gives -3.7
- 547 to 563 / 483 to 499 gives -1.0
